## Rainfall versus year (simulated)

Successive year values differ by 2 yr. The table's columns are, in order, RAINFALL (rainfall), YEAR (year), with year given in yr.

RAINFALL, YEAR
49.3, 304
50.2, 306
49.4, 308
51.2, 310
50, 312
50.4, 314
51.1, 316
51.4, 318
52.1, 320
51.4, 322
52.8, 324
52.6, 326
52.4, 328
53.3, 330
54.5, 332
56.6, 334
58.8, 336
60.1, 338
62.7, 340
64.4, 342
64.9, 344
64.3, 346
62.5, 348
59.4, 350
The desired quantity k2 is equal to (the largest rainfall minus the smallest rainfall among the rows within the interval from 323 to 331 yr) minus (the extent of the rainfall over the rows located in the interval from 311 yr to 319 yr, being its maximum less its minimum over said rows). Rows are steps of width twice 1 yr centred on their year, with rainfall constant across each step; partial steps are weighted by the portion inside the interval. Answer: -0.5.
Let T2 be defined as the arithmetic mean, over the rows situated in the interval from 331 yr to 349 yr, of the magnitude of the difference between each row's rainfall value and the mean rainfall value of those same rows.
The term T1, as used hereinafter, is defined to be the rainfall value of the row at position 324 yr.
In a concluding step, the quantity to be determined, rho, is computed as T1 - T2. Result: 49.7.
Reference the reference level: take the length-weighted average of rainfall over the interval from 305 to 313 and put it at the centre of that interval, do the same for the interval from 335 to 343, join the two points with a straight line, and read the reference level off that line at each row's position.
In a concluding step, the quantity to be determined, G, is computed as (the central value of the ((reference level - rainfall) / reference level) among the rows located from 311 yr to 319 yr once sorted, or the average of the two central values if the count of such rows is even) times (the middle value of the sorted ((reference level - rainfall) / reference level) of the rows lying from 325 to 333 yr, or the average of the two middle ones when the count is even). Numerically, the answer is 0.0026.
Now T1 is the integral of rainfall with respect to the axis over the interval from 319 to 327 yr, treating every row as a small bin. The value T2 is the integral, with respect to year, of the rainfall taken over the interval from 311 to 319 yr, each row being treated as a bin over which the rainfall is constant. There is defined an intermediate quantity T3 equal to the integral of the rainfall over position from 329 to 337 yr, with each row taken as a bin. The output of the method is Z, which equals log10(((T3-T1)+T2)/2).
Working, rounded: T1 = 418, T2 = 406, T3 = 446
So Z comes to 2.34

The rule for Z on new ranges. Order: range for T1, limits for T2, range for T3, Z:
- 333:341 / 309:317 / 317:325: 2.24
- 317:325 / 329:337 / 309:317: 2.34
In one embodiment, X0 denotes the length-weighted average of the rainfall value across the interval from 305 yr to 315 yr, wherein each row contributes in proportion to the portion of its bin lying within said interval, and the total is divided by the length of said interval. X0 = 50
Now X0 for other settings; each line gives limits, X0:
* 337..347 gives 63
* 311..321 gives 51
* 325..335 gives 54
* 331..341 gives 59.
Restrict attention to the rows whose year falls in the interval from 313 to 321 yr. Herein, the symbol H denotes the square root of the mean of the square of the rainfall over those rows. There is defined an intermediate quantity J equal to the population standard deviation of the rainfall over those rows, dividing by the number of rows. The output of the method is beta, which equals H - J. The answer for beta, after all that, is 51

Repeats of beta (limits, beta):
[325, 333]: 52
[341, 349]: 63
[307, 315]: 50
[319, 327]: 52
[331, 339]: 55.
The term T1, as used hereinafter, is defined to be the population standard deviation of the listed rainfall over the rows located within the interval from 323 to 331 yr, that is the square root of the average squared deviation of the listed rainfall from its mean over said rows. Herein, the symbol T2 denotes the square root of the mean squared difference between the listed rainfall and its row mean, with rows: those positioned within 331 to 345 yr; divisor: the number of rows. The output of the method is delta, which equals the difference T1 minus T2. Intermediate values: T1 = 0.3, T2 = 3.7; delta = -3.3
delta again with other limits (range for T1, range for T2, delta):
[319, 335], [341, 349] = 0.6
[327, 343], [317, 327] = 3.5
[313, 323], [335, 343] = -1.6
